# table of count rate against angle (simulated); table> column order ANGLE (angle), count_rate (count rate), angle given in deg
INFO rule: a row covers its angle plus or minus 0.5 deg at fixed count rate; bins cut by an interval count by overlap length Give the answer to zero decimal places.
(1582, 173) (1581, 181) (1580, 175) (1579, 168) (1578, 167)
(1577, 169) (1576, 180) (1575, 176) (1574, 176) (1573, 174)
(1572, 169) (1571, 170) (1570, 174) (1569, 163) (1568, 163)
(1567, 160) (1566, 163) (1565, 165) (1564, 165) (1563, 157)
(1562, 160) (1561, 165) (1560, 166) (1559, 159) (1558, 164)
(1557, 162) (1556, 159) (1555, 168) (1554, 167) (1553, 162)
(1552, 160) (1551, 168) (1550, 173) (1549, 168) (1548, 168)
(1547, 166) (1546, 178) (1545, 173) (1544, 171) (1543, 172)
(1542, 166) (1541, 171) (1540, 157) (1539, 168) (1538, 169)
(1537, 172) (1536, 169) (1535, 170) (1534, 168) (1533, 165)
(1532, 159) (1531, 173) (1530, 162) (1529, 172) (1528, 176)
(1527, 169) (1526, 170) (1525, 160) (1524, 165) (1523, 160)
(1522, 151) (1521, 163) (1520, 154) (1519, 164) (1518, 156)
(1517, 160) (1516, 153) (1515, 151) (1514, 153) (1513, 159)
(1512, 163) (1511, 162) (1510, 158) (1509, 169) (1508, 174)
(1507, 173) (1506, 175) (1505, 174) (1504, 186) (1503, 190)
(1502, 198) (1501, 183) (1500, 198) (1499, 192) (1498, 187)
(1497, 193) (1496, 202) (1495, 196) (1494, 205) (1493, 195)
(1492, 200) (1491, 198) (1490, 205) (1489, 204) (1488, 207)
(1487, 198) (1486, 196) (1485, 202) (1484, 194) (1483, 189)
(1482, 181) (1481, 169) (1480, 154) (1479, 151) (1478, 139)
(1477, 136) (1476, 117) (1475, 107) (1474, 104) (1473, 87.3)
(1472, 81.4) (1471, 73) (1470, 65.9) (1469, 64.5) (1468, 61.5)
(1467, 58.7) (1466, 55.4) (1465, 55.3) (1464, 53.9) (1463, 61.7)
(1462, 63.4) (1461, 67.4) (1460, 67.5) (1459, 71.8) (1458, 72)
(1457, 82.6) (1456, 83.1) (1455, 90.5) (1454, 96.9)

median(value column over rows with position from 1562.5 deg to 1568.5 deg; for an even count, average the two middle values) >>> 163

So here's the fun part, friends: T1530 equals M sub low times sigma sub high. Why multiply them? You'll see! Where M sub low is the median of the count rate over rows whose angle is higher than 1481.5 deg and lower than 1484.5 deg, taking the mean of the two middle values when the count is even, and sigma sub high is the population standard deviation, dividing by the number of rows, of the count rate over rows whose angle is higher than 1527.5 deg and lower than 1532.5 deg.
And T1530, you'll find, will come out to 1257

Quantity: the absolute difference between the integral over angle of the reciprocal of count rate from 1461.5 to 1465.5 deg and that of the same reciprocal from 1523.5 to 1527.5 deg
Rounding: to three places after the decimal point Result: 0.045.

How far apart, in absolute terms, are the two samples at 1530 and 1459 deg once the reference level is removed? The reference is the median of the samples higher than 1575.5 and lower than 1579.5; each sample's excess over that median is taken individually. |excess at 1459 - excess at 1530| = 90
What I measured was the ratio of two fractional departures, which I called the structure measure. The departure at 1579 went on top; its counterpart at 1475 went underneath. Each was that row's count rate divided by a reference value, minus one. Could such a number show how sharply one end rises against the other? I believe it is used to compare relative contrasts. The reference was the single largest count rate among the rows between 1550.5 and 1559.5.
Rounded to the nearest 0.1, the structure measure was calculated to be 0.0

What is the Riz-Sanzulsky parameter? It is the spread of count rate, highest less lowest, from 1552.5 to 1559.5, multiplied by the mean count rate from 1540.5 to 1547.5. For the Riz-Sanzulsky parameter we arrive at 1539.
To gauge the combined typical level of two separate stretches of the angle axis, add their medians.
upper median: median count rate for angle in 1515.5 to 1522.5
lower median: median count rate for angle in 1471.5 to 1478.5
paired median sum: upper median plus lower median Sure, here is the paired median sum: 263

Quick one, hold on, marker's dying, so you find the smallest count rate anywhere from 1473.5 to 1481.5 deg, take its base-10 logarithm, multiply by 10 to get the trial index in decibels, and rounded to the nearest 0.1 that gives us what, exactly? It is 20.2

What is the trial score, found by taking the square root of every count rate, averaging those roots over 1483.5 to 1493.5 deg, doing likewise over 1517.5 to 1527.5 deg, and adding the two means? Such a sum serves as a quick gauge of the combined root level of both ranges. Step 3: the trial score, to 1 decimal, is 26.8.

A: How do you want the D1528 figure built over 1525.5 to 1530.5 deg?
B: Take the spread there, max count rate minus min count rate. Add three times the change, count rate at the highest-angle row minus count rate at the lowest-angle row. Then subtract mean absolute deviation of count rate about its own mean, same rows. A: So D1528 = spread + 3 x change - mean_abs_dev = -13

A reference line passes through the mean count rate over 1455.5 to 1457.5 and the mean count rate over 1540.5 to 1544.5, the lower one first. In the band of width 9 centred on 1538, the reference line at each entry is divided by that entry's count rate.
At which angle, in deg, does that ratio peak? 1540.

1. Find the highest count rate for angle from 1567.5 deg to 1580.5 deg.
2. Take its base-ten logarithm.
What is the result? 2.26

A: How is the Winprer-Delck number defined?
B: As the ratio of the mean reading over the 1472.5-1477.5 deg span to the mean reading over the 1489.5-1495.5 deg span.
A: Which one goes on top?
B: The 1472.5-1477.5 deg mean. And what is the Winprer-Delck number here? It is 0.6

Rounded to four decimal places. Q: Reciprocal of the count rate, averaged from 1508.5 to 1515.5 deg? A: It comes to 0.0063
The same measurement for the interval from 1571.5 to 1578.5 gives 0.0058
